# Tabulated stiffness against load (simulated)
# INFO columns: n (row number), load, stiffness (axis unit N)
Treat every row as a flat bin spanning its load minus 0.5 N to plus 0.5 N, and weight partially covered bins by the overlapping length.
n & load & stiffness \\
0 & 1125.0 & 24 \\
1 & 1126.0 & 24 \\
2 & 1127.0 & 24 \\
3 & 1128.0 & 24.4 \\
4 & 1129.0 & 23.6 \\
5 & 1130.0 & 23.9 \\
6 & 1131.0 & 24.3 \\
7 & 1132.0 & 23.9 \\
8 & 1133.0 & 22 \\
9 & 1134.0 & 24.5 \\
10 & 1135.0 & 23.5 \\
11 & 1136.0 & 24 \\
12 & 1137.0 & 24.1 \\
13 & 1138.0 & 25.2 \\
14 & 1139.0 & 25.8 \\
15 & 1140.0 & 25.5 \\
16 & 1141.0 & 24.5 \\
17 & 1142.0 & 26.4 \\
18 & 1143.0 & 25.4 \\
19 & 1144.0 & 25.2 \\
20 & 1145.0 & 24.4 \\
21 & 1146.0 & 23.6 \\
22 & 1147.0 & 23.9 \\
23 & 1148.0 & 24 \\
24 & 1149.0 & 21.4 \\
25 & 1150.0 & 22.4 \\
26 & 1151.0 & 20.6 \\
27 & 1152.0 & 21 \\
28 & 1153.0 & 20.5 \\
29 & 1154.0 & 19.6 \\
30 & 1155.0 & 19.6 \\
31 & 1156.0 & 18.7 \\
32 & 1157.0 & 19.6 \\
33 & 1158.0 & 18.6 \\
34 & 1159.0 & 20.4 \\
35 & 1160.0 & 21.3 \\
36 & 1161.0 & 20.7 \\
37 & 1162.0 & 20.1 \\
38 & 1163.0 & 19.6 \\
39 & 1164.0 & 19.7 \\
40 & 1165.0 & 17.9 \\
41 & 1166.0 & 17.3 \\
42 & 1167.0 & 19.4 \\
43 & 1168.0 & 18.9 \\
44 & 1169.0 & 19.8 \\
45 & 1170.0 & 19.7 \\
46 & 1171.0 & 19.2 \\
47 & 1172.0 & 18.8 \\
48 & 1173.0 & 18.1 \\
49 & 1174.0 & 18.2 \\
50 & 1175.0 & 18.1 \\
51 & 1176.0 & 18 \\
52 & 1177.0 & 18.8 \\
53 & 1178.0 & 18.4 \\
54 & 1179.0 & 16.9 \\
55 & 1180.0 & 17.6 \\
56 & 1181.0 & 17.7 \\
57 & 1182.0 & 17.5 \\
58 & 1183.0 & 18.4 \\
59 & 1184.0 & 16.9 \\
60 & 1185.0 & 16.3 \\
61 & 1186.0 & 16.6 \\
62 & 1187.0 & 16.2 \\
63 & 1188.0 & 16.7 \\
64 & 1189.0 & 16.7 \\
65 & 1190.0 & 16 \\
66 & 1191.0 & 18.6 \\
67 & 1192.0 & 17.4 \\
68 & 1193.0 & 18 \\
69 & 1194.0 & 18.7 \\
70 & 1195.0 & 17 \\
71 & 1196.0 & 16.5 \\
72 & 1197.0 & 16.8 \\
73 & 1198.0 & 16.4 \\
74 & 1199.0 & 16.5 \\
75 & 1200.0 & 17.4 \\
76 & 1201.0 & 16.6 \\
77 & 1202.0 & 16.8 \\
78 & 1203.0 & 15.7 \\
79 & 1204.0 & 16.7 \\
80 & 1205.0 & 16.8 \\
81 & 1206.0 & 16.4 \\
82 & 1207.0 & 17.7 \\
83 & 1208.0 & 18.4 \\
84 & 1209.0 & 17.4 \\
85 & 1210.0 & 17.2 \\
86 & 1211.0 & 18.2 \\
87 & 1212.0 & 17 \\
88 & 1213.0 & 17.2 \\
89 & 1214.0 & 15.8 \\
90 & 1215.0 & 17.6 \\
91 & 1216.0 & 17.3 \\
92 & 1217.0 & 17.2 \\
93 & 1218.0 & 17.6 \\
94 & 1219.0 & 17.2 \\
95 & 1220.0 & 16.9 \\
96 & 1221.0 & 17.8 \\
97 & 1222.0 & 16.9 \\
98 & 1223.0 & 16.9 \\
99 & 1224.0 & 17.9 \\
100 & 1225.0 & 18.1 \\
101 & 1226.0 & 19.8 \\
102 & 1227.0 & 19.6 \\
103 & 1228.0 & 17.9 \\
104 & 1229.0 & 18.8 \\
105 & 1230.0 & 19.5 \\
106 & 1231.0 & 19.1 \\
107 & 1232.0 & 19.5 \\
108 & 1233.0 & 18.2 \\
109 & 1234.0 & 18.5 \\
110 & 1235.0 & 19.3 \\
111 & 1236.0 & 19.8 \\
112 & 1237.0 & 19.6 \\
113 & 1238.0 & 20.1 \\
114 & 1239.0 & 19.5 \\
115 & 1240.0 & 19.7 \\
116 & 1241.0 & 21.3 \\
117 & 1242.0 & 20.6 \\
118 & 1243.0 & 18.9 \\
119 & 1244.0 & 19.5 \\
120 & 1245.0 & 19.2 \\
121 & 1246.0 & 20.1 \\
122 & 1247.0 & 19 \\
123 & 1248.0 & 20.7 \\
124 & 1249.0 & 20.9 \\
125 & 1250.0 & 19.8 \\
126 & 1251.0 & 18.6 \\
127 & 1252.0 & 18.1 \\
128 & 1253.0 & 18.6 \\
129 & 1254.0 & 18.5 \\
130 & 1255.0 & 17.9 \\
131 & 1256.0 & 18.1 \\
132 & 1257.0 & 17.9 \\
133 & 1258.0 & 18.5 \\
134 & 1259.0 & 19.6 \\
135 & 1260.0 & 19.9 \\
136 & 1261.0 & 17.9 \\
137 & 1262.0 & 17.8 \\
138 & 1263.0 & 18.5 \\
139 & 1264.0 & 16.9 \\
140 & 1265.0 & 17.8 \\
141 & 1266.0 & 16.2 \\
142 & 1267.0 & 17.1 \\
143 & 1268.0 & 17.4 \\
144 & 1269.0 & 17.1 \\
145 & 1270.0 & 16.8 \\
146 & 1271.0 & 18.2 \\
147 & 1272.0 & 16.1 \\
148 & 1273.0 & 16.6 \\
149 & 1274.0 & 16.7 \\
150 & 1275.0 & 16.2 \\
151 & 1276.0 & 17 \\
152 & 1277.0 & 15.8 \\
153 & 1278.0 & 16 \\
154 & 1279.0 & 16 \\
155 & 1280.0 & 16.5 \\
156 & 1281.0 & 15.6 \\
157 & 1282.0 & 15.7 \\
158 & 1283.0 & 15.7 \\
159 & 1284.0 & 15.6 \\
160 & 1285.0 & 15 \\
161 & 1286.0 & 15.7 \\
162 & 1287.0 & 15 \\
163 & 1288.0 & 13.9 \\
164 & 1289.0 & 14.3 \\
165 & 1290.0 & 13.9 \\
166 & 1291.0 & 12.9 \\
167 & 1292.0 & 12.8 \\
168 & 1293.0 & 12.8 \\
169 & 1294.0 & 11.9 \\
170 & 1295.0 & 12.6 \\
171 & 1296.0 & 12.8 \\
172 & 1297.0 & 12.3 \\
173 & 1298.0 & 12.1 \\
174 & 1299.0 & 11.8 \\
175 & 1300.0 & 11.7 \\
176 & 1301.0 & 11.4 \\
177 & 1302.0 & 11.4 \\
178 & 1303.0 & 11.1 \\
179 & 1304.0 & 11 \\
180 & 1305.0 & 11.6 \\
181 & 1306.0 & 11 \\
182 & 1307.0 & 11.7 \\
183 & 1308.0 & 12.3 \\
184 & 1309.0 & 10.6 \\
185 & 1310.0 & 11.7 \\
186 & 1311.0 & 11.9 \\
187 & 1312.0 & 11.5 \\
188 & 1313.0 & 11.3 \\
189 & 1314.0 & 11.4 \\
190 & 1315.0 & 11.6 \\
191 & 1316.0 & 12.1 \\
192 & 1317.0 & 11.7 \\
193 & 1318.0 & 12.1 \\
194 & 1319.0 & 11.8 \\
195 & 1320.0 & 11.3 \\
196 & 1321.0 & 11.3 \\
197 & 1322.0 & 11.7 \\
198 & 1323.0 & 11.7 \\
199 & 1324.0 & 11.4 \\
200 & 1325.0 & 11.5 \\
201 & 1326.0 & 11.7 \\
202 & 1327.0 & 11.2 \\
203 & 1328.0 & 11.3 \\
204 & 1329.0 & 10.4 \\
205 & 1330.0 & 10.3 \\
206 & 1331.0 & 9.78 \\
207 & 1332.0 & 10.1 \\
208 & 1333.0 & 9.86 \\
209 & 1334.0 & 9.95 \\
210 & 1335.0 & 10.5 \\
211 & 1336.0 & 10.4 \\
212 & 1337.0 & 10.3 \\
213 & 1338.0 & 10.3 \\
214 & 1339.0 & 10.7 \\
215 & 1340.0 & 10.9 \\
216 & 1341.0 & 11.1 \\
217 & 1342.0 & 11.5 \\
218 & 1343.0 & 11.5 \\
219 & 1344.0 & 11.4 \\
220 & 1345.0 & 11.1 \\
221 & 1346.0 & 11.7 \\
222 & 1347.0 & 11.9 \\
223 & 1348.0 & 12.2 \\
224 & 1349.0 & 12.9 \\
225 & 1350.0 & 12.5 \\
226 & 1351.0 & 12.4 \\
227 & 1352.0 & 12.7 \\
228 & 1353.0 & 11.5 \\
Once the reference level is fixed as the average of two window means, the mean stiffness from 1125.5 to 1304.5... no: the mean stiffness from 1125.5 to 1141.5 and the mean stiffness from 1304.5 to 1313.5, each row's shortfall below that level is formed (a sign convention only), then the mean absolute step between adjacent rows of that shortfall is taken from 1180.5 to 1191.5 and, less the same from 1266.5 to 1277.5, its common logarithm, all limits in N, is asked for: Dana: -1.7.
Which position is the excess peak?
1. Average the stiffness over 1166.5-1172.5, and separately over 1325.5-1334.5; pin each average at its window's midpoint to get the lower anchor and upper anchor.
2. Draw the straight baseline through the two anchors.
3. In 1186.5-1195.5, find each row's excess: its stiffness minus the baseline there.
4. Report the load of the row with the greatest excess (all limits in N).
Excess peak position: 1194.0 N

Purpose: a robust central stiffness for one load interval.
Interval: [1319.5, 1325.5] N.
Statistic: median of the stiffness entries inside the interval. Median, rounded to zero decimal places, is 11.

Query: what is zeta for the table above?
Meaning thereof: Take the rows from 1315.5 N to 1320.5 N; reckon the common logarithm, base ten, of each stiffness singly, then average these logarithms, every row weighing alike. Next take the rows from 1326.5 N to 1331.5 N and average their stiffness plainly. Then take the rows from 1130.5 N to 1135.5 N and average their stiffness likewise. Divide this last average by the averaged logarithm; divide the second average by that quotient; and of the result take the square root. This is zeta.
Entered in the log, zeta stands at 0.69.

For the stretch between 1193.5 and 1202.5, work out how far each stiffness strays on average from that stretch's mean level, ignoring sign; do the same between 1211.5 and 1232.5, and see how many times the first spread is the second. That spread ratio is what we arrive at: 0.6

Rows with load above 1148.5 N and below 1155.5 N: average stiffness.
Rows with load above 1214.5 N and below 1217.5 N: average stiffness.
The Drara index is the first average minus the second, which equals 3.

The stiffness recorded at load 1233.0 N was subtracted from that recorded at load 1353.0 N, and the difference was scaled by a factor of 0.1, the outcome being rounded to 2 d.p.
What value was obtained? -0.67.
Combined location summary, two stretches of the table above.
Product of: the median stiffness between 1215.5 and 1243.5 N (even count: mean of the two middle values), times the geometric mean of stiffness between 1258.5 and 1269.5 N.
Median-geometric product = 336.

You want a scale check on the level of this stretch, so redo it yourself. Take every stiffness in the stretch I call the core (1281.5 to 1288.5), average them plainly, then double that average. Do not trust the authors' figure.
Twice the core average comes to 30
